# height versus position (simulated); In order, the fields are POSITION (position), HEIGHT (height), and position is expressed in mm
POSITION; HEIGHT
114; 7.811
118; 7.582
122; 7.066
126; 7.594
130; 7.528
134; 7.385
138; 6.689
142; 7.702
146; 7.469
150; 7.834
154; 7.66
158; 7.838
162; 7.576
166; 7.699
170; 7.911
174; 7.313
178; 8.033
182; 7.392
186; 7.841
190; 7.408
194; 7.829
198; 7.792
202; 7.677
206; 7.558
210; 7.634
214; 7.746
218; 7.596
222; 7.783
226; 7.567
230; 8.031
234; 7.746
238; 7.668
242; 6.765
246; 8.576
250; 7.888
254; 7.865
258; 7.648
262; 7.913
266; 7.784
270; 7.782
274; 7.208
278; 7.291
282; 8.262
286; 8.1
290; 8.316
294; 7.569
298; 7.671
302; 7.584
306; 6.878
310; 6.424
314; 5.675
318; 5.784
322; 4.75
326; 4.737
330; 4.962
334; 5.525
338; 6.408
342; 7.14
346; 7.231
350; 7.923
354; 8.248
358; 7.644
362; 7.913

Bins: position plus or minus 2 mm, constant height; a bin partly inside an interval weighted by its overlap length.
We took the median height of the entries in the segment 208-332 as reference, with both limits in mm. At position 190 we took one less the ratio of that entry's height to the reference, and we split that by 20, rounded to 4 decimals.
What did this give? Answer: 0.0016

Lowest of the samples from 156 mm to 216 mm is 7.313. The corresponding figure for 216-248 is 6.765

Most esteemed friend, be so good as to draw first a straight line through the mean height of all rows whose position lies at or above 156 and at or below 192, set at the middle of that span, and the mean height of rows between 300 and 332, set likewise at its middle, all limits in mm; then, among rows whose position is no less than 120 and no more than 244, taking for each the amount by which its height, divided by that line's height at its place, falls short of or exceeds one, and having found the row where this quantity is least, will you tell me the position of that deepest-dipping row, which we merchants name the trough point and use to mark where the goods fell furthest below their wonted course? 138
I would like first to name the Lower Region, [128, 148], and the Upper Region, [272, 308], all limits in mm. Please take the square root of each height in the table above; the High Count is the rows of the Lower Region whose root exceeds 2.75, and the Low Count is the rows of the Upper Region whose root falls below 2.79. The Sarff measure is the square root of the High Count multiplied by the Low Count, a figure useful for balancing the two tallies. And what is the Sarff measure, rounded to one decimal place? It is 2.4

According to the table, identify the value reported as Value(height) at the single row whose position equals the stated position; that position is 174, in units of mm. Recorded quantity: 7.313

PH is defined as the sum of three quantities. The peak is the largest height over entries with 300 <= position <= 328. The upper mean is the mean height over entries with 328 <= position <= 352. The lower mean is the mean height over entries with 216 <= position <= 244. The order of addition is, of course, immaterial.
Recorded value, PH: 21.7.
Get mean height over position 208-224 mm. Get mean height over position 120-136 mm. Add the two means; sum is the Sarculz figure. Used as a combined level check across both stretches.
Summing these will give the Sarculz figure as 15.1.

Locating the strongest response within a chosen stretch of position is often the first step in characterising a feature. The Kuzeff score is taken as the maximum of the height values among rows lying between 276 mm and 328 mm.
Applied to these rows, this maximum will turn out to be 8.316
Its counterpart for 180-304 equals 8.576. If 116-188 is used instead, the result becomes 8.033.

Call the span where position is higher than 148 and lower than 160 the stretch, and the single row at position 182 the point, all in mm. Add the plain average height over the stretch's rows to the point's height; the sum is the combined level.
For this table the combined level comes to 15.2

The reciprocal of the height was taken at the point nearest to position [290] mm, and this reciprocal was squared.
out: 0.0145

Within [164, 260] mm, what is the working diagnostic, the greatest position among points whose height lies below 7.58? 242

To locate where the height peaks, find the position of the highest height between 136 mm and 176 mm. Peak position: 170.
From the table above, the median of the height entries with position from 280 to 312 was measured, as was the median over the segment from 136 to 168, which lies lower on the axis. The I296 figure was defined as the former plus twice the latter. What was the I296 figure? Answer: 23.0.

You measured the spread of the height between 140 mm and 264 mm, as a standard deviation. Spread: 0.29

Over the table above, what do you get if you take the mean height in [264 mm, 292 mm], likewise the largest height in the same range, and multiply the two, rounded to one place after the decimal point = 65.0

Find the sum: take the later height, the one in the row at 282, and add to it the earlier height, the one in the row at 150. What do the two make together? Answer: 16.1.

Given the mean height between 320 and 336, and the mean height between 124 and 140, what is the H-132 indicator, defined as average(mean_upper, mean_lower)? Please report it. 6.1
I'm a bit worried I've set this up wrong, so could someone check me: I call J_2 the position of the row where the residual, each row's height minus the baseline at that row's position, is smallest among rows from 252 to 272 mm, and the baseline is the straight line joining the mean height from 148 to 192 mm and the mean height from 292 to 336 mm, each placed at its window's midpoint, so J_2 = 258 mm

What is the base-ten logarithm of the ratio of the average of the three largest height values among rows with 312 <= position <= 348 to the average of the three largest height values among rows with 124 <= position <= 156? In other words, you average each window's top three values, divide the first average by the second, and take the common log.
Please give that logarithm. -0.048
